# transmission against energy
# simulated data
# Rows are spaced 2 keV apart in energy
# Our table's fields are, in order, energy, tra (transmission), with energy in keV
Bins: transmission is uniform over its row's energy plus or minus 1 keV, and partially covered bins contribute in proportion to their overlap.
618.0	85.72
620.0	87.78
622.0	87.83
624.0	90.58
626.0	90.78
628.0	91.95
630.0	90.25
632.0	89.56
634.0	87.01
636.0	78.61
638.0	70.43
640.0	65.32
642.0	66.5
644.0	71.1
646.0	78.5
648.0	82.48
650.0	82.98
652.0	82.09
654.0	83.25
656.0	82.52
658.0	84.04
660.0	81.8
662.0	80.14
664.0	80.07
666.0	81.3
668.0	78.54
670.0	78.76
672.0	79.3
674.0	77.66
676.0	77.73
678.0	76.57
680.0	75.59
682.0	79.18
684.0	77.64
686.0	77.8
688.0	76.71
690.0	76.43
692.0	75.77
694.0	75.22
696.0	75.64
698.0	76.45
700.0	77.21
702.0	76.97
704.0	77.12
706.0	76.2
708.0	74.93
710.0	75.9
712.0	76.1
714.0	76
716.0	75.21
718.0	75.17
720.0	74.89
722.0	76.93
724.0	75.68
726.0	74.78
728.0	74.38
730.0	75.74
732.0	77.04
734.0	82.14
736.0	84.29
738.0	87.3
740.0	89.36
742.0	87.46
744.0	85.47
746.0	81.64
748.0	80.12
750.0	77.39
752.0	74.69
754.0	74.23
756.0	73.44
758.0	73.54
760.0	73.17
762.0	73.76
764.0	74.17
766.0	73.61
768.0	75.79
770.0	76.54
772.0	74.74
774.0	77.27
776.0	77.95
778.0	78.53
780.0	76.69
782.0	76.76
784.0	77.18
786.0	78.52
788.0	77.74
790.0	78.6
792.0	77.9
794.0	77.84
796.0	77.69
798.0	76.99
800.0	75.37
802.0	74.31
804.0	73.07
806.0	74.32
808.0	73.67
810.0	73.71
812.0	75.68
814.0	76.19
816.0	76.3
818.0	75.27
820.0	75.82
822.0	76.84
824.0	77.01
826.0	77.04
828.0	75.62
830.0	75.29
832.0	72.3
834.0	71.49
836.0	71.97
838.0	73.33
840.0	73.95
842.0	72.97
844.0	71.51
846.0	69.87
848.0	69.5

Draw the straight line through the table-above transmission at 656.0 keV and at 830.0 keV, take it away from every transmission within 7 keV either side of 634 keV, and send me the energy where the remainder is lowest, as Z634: 640.0 keV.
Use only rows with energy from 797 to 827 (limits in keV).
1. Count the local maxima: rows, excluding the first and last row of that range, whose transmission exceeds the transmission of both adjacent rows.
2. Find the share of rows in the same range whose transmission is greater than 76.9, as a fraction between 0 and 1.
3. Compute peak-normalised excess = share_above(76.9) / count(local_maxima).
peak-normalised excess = 0.10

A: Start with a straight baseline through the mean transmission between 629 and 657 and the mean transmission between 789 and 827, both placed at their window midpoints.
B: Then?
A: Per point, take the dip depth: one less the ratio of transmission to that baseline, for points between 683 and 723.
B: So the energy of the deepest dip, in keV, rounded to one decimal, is 708.0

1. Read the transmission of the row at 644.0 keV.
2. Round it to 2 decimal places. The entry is 71.10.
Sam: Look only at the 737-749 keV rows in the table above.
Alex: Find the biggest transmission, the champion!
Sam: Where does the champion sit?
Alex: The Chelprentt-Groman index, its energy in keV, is 740.0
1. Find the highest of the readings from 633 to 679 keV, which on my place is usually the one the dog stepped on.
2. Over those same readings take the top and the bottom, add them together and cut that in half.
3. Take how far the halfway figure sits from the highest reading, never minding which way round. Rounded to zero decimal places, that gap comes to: 11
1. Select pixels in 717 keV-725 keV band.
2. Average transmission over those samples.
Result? 75.7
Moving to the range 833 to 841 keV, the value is 72.7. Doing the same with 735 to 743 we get 87.1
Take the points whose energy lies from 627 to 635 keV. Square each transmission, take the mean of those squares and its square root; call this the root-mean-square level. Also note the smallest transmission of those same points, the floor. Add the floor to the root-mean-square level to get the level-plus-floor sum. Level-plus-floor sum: 177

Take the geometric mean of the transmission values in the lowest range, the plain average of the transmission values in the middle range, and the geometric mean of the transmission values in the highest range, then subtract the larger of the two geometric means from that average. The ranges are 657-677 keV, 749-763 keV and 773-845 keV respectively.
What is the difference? -6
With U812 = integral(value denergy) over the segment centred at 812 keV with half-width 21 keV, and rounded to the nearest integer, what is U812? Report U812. 3176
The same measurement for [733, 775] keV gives 3300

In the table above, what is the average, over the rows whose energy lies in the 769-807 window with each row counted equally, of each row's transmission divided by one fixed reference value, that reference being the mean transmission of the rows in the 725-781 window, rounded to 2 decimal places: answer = 0.98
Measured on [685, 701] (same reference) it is 0.98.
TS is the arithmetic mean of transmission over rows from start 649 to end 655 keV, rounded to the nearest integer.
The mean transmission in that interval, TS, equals 83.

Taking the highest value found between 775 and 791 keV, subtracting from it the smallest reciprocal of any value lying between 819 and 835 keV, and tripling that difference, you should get 236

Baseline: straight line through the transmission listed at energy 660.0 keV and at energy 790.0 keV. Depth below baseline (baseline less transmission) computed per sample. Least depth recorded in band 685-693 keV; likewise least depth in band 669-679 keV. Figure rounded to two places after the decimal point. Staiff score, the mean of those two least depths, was 2.78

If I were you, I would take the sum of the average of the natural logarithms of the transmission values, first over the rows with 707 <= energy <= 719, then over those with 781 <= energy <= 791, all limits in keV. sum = 8.68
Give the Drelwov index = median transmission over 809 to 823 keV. 75.8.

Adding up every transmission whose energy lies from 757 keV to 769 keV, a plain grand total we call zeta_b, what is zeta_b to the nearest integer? 444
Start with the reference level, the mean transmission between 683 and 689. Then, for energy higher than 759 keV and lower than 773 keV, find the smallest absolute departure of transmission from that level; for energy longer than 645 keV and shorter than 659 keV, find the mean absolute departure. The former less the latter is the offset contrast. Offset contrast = -4.0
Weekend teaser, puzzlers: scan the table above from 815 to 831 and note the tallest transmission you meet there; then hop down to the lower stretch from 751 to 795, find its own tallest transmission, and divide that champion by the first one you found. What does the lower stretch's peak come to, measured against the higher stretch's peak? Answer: 1.02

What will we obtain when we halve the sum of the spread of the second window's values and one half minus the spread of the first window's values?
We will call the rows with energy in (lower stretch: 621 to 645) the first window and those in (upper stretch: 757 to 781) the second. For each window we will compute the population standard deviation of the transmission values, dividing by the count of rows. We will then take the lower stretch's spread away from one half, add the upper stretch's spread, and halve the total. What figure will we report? -3.9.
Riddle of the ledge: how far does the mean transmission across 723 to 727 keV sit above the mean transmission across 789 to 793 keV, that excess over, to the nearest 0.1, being -3.0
